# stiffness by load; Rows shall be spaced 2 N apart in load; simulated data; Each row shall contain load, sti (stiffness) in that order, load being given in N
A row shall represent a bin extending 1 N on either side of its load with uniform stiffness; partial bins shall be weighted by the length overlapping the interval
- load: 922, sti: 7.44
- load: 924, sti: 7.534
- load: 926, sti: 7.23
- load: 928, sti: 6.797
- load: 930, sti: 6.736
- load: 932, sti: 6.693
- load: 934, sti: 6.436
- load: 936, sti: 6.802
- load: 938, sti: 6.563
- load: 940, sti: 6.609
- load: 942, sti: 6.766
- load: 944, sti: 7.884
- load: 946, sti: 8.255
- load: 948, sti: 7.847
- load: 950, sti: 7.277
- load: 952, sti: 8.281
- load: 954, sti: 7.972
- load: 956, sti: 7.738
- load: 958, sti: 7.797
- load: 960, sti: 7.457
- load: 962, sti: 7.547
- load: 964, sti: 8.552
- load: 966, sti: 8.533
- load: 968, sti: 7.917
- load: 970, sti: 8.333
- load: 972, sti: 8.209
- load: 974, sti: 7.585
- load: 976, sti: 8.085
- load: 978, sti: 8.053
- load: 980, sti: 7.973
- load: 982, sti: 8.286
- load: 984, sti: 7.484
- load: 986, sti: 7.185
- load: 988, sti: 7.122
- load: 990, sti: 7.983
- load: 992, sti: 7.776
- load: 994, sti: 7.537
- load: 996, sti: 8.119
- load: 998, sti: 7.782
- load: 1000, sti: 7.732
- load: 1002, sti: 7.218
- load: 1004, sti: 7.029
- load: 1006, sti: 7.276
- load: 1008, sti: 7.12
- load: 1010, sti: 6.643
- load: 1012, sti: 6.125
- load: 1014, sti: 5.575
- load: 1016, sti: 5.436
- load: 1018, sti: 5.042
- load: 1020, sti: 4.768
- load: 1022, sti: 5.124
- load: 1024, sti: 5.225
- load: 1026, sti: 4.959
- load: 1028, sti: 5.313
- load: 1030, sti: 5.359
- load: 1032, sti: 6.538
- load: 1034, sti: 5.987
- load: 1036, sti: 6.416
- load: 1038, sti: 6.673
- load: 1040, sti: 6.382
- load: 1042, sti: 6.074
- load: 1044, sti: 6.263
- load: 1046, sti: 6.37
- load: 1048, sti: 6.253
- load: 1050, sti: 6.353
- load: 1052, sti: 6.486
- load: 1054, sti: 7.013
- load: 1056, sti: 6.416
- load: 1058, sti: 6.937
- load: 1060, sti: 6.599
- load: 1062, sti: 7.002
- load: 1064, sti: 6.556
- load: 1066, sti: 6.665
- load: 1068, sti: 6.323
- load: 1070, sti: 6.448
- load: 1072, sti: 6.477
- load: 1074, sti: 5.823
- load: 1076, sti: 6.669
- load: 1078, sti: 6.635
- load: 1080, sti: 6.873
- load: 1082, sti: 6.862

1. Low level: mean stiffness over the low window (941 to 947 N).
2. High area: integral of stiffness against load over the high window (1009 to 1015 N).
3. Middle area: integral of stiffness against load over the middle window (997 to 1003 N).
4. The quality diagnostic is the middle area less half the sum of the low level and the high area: 23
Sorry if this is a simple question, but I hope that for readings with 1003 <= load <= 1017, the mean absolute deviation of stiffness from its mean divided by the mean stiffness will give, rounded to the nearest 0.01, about 0.10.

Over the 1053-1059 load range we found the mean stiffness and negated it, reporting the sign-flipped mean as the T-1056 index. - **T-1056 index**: -6.8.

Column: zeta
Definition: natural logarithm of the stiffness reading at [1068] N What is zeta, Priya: 1.84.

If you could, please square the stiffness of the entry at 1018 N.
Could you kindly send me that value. 25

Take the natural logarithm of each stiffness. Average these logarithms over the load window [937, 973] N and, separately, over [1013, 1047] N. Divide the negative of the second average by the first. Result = -0.85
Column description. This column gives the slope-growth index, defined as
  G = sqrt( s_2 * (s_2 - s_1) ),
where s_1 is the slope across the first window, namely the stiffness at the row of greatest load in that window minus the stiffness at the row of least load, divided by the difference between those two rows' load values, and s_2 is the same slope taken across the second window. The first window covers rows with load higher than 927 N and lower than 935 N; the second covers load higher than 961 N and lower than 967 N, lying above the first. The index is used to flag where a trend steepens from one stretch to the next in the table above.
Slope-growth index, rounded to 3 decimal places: 0.275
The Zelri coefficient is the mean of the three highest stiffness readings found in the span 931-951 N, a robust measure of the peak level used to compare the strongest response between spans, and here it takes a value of 8.0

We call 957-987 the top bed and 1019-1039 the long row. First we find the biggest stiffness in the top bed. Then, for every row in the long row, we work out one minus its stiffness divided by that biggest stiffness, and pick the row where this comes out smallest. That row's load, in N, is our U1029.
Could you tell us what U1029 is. 1038 N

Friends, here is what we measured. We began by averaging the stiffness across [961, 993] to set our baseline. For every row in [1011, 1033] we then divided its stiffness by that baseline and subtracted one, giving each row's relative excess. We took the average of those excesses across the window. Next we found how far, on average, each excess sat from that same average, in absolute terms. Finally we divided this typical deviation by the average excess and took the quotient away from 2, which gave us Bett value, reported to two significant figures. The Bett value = 2.1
